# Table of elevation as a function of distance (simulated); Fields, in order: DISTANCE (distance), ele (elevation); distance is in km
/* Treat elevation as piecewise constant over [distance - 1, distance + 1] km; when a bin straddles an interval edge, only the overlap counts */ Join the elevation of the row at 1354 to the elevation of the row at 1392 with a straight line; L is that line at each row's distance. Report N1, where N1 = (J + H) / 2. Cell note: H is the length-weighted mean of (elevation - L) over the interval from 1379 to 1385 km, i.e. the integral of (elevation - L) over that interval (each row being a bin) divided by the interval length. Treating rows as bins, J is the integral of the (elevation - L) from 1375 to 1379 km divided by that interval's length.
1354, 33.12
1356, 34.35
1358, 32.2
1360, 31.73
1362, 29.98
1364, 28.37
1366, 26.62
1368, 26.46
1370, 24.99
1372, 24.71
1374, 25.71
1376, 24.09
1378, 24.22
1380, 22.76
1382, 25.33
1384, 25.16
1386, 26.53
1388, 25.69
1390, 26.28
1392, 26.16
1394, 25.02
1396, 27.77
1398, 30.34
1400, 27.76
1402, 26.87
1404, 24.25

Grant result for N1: -4.2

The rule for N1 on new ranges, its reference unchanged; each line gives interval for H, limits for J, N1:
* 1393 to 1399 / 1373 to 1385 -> -0.9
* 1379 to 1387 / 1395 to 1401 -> 0.3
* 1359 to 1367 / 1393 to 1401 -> 0.1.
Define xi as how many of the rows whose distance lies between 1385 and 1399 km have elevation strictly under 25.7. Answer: 2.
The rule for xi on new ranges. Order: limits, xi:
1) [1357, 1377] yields 3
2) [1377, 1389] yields 5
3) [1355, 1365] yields 0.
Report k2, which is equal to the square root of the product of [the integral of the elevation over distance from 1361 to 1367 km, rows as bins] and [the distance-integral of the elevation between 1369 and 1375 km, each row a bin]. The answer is 160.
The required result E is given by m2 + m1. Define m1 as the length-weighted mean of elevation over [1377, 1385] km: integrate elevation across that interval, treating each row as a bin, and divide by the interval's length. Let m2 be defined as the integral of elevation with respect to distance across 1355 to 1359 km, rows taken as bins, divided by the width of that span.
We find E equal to 57.6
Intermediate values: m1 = 24.4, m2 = 33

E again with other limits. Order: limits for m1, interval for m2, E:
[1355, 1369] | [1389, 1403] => 57.1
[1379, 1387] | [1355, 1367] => 55.5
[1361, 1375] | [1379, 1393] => 52.1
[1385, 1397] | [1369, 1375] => 51.4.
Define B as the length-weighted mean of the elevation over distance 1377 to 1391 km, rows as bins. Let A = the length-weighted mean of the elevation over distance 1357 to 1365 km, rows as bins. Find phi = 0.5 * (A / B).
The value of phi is 0.61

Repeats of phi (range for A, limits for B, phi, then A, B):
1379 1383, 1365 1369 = 0.45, 24.0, 26.5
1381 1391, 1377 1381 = 0.55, 25.8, 23.5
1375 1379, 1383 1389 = 0.47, 24.2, 25.8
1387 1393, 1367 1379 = 0.52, 26.0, 25.0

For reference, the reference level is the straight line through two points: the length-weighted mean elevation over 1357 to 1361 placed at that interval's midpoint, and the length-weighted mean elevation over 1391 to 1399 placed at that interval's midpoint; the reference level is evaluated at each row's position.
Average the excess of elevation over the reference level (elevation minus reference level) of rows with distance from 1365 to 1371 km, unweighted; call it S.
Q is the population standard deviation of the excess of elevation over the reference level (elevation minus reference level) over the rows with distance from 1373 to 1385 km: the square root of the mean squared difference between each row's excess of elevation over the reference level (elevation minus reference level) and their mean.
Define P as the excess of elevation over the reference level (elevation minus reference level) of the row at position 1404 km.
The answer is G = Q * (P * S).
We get 9.8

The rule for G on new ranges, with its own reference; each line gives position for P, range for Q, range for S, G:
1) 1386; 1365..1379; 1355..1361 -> -0.8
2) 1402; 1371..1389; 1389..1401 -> -0.1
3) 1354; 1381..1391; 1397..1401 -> 0.9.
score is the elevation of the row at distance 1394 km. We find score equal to 25.02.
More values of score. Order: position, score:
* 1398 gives 30.34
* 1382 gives 25.33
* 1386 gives 26.53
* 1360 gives 31.73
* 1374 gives 25.71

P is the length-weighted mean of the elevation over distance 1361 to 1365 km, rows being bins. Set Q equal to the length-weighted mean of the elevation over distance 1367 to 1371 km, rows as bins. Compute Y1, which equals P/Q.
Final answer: 1.13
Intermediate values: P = 29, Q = 26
